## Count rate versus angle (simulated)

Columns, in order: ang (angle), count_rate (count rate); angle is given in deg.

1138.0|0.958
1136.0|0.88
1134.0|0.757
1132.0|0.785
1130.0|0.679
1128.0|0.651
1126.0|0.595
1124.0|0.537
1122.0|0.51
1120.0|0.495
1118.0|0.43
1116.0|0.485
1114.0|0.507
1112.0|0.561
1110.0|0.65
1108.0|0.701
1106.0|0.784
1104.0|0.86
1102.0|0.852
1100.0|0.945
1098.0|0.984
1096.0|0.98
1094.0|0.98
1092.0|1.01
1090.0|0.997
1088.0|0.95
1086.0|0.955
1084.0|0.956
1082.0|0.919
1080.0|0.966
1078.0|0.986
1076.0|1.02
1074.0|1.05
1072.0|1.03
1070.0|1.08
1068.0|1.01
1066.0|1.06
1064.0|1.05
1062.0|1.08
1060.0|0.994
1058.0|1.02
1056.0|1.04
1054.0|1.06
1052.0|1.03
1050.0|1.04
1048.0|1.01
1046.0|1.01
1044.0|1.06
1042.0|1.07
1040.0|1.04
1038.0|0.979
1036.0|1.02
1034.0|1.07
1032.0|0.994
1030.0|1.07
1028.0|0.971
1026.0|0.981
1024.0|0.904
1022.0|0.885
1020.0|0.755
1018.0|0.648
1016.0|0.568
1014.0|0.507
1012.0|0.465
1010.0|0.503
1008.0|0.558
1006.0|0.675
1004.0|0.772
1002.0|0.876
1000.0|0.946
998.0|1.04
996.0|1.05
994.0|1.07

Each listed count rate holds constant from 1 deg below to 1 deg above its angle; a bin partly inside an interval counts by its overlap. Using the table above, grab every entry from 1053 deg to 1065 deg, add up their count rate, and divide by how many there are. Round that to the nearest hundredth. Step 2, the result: 1.04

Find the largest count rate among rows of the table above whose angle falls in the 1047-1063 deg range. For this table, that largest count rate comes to 1.08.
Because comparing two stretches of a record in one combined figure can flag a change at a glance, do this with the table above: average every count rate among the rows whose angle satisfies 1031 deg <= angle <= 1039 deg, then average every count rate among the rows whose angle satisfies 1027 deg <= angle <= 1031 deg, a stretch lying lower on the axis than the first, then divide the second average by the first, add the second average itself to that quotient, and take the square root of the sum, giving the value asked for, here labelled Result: 1.42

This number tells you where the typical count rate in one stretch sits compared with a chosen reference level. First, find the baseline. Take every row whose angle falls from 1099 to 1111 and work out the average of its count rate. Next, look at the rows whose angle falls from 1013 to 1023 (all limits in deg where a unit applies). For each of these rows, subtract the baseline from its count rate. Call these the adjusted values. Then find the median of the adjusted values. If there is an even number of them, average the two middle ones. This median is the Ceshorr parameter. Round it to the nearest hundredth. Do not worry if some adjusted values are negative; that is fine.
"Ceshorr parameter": -0.15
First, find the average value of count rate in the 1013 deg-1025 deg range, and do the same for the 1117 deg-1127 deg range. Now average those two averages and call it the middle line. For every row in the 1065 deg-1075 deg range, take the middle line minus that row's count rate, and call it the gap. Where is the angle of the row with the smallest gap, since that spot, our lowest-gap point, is 1070.0 deg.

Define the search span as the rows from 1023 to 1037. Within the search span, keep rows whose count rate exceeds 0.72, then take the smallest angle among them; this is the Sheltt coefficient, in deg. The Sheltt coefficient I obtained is 1024.0 deg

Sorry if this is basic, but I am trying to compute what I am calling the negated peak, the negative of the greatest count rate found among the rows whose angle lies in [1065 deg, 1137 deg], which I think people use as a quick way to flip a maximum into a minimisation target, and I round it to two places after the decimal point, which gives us -1.08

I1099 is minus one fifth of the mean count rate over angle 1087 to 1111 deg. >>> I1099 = -0.18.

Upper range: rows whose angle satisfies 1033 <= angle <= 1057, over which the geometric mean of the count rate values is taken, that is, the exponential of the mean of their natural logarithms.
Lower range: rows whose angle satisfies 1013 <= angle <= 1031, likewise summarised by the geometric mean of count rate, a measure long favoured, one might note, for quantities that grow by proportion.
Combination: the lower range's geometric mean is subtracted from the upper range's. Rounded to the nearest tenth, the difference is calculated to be 0.2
